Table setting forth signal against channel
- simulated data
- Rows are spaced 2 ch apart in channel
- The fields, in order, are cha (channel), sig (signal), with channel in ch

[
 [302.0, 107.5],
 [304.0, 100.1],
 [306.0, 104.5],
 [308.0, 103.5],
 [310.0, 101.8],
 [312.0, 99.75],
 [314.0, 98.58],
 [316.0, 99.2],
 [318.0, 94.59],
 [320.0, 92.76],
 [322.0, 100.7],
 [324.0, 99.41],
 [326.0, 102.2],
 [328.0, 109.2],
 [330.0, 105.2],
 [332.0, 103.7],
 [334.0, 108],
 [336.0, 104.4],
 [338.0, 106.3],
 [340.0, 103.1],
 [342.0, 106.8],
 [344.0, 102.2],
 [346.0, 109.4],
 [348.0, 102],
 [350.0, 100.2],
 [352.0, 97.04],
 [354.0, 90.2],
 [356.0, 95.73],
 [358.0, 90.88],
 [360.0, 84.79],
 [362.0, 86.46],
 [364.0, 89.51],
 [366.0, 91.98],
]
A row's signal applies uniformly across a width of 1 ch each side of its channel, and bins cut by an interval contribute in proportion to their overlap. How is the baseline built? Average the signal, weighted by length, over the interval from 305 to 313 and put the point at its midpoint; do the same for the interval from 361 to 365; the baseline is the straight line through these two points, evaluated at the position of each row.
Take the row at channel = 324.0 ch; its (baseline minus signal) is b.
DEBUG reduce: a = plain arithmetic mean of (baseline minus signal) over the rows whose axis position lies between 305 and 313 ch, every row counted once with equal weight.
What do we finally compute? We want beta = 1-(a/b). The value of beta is 1.0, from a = 0.0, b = -1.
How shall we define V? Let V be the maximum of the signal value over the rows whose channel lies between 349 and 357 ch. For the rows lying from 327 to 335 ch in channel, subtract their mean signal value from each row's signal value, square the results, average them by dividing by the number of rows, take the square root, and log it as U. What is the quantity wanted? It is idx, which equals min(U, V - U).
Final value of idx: 2.2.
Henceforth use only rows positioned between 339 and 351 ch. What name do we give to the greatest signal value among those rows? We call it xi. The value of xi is 109.4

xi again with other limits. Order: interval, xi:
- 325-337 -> 109.2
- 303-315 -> 104.5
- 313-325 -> 100.7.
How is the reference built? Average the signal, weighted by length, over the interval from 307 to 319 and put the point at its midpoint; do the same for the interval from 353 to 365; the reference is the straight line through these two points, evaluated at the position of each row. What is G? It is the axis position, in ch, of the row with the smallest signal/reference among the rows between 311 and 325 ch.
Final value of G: 320.0 ch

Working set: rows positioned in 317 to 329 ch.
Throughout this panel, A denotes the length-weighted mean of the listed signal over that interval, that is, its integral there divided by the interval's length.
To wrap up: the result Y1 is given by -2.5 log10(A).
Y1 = -5.00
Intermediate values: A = 100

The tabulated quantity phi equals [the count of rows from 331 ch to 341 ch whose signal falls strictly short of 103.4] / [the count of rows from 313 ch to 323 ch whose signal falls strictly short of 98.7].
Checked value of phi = 0.3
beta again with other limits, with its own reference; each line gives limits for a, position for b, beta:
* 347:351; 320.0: 2.4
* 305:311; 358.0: 0.6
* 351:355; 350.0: 0.7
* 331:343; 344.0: -0.1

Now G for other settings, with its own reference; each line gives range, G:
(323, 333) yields 324.0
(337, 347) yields 340.0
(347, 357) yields 354.0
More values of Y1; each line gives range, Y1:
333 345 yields -5.05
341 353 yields -5.03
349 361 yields -4.92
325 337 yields -5.06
